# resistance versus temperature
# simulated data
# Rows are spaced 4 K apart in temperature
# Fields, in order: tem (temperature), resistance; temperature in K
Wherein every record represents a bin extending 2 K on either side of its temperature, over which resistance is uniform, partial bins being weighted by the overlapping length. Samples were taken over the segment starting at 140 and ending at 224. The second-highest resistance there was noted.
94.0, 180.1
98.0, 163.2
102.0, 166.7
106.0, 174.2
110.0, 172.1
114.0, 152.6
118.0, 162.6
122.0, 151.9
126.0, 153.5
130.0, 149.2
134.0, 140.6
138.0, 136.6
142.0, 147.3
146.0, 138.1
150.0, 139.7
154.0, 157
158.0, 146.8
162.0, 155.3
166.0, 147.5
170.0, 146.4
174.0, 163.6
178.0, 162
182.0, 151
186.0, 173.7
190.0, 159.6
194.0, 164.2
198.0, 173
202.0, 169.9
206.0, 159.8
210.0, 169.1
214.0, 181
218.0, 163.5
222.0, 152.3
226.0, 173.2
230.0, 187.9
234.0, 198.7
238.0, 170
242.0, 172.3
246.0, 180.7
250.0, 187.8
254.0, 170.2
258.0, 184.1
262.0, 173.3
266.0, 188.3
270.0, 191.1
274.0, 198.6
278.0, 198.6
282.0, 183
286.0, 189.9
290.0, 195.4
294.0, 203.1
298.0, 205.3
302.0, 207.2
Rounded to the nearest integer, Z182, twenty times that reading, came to 3474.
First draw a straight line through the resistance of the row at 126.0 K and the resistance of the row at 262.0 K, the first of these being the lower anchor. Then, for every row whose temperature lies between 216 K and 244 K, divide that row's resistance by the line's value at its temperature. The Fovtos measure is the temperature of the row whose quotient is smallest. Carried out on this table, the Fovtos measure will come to 222.0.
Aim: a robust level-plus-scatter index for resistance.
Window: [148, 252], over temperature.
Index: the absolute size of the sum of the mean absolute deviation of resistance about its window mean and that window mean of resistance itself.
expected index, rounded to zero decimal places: 177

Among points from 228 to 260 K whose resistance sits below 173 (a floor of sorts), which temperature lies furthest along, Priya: 254.0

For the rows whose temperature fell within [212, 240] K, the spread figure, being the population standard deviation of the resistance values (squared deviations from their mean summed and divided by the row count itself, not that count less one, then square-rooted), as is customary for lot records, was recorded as 14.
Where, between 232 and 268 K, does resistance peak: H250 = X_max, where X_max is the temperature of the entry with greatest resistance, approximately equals 234.0 K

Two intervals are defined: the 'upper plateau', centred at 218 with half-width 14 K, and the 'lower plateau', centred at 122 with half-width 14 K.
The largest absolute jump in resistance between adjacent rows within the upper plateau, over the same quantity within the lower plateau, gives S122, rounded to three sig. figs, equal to 1.07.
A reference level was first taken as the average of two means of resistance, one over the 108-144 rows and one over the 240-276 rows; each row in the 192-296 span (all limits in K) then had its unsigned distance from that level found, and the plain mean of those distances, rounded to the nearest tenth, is 14.9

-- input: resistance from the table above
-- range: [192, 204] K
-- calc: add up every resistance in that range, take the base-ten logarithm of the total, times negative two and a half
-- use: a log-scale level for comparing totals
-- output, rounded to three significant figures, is -6.76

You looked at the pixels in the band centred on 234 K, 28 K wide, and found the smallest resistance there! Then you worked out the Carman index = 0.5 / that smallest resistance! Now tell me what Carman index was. 0.0033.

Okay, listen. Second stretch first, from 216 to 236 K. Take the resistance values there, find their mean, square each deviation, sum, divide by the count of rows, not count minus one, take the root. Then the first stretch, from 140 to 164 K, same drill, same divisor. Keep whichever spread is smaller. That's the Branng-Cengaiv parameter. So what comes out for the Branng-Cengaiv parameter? 7.1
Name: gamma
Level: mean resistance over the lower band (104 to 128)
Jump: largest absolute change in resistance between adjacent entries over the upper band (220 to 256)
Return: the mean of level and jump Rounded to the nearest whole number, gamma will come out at 95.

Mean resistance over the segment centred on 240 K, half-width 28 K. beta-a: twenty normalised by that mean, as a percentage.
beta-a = 11.3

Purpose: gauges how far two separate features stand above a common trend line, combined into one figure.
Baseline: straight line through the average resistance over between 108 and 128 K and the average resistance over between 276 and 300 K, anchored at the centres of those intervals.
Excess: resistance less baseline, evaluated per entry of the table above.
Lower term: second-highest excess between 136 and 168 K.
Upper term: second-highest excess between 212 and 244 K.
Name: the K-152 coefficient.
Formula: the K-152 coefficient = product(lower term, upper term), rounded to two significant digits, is -61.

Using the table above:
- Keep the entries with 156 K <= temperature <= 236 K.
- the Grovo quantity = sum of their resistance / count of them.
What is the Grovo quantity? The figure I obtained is 165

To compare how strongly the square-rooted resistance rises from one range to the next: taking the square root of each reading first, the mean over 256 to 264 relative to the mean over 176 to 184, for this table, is 1.07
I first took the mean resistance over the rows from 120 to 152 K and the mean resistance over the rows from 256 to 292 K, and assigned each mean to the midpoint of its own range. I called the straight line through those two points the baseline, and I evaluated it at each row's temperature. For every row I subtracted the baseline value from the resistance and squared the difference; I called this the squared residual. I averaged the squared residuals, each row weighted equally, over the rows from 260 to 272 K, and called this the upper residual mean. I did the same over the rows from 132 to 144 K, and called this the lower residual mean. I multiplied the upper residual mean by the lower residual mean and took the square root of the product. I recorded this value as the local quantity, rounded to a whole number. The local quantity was 39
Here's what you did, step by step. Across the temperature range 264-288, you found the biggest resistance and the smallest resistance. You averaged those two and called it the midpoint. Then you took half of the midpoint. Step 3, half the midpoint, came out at 95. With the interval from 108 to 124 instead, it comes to 81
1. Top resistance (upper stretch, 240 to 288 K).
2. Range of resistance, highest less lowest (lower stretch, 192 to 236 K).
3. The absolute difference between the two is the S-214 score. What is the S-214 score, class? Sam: 152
